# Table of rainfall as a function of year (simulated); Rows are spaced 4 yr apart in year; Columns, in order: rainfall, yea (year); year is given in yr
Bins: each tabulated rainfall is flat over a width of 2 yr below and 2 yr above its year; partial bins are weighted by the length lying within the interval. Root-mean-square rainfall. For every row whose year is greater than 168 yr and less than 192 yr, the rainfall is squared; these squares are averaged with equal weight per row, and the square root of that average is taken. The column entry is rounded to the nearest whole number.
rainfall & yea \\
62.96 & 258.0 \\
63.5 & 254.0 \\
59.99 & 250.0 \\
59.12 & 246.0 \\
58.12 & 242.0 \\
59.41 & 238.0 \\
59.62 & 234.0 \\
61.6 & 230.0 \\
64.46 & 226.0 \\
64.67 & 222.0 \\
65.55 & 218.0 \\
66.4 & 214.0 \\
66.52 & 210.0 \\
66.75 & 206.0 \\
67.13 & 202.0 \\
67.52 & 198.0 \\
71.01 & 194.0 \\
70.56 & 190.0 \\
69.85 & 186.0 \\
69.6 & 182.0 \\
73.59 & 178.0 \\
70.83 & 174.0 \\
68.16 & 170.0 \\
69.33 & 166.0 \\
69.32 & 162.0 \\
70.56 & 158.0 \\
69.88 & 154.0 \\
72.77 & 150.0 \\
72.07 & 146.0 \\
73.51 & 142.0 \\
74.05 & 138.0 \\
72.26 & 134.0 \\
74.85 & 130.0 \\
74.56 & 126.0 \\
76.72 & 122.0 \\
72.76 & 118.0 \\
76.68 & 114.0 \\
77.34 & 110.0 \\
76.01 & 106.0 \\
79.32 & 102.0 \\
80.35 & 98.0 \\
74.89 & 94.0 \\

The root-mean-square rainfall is 70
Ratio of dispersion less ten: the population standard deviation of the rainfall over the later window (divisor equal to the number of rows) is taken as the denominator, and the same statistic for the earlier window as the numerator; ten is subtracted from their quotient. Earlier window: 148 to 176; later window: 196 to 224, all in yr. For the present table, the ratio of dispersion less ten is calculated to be -8.5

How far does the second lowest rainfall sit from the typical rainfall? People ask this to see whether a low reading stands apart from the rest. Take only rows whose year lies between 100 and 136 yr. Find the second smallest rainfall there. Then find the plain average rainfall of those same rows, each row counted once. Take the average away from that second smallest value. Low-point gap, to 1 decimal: -2.9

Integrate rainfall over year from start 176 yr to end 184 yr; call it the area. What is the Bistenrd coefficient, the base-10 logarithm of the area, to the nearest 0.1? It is 2.8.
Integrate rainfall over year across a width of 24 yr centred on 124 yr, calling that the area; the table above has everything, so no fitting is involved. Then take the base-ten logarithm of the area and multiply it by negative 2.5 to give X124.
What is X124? -8.13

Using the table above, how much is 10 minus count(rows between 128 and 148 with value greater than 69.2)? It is 5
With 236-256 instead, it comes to 10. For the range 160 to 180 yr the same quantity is 6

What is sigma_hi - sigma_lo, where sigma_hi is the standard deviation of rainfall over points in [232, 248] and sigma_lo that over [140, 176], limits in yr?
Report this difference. -1.1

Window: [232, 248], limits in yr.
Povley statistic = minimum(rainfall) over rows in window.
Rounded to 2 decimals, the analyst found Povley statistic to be 58.12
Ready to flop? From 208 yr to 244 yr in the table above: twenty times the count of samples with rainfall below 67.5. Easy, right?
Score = 180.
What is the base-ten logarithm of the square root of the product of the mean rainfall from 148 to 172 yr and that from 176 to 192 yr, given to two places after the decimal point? 1.85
